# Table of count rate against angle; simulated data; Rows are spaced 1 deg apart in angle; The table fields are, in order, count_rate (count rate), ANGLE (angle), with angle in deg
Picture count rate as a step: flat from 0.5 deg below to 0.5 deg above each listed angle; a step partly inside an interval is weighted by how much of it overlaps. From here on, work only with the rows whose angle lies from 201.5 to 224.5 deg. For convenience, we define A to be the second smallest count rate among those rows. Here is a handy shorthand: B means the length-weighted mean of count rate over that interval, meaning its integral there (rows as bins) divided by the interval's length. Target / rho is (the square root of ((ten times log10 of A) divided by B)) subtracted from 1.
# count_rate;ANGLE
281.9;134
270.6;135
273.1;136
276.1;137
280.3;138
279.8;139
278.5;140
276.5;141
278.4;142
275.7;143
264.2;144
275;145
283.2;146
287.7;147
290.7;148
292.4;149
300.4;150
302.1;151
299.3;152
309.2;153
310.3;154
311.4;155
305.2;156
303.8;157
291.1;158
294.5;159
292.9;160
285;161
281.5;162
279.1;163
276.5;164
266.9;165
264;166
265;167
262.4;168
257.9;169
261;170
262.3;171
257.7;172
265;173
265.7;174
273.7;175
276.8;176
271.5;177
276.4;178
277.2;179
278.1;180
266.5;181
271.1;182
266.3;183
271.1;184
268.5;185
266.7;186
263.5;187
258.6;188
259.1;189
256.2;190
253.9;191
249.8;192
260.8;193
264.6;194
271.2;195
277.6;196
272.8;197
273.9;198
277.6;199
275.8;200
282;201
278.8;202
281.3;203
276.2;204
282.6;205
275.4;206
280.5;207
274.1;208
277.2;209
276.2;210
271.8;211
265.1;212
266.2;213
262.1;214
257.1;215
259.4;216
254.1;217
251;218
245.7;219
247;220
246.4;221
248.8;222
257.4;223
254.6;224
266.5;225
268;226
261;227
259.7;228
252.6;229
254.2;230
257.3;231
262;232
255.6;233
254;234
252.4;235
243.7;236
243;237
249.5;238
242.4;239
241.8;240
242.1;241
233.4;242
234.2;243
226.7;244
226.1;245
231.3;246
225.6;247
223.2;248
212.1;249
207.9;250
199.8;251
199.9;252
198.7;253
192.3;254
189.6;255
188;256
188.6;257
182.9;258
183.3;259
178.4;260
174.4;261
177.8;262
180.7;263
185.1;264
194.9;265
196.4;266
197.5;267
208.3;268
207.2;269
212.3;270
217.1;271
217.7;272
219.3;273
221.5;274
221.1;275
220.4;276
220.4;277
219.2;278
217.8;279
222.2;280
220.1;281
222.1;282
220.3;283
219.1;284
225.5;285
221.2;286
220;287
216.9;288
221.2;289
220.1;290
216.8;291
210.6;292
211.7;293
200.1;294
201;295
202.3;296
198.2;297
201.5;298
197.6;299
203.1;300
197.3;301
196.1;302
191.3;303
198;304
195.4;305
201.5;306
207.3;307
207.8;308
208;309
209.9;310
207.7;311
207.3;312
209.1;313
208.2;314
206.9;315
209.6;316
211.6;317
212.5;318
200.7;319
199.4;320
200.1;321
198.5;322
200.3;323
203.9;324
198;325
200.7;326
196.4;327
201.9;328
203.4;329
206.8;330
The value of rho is 0.699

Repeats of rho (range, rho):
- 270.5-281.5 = 0.674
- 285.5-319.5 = 0.667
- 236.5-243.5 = 0.686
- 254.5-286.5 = 0.669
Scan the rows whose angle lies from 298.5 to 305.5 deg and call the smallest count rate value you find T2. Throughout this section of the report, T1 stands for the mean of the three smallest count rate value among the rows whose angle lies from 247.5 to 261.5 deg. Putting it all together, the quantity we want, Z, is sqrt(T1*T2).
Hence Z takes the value 185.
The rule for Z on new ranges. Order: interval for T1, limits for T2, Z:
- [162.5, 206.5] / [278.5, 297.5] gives 224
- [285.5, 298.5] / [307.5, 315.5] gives 203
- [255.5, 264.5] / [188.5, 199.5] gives 210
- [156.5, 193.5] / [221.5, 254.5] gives 221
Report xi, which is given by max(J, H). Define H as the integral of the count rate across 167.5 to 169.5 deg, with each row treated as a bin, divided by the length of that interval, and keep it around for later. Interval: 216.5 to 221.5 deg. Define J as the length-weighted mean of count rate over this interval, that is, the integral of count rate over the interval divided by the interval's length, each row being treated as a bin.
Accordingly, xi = 260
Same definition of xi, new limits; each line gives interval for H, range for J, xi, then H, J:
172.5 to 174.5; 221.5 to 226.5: 265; 265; 259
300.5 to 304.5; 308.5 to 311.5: 209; 196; 209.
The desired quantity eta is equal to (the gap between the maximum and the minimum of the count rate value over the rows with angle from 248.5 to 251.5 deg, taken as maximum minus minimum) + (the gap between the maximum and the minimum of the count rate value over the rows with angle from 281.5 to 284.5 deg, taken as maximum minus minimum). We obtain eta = 15.3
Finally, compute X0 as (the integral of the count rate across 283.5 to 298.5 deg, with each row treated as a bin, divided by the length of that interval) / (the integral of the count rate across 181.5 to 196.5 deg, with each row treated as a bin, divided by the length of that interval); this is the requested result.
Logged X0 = 0.8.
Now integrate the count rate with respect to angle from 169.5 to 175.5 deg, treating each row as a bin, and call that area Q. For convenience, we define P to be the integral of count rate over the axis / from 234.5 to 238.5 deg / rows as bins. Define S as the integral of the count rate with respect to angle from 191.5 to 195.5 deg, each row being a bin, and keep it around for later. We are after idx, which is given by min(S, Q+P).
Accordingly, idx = 1046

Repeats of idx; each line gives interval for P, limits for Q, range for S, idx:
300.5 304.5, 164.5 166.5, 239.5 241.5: 484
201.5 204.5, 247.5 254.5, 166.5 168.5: 527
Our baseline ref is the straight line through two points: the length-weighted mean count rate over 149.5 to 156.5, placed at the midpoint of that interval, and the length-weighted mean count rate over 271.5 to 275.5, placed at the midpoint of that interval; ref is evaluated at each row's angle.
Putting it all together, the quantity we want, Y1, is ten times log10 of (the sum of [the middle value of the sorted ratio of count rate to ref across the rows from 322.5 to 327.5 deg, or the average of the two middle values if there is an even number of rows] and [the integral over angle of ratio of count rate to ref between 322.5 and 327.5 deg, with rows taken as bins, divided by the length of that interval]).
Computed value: 3.37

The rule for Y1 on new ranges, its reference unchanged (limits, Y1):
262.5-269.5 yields 2.41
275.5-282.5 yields 3.08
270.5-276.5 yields 3.01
